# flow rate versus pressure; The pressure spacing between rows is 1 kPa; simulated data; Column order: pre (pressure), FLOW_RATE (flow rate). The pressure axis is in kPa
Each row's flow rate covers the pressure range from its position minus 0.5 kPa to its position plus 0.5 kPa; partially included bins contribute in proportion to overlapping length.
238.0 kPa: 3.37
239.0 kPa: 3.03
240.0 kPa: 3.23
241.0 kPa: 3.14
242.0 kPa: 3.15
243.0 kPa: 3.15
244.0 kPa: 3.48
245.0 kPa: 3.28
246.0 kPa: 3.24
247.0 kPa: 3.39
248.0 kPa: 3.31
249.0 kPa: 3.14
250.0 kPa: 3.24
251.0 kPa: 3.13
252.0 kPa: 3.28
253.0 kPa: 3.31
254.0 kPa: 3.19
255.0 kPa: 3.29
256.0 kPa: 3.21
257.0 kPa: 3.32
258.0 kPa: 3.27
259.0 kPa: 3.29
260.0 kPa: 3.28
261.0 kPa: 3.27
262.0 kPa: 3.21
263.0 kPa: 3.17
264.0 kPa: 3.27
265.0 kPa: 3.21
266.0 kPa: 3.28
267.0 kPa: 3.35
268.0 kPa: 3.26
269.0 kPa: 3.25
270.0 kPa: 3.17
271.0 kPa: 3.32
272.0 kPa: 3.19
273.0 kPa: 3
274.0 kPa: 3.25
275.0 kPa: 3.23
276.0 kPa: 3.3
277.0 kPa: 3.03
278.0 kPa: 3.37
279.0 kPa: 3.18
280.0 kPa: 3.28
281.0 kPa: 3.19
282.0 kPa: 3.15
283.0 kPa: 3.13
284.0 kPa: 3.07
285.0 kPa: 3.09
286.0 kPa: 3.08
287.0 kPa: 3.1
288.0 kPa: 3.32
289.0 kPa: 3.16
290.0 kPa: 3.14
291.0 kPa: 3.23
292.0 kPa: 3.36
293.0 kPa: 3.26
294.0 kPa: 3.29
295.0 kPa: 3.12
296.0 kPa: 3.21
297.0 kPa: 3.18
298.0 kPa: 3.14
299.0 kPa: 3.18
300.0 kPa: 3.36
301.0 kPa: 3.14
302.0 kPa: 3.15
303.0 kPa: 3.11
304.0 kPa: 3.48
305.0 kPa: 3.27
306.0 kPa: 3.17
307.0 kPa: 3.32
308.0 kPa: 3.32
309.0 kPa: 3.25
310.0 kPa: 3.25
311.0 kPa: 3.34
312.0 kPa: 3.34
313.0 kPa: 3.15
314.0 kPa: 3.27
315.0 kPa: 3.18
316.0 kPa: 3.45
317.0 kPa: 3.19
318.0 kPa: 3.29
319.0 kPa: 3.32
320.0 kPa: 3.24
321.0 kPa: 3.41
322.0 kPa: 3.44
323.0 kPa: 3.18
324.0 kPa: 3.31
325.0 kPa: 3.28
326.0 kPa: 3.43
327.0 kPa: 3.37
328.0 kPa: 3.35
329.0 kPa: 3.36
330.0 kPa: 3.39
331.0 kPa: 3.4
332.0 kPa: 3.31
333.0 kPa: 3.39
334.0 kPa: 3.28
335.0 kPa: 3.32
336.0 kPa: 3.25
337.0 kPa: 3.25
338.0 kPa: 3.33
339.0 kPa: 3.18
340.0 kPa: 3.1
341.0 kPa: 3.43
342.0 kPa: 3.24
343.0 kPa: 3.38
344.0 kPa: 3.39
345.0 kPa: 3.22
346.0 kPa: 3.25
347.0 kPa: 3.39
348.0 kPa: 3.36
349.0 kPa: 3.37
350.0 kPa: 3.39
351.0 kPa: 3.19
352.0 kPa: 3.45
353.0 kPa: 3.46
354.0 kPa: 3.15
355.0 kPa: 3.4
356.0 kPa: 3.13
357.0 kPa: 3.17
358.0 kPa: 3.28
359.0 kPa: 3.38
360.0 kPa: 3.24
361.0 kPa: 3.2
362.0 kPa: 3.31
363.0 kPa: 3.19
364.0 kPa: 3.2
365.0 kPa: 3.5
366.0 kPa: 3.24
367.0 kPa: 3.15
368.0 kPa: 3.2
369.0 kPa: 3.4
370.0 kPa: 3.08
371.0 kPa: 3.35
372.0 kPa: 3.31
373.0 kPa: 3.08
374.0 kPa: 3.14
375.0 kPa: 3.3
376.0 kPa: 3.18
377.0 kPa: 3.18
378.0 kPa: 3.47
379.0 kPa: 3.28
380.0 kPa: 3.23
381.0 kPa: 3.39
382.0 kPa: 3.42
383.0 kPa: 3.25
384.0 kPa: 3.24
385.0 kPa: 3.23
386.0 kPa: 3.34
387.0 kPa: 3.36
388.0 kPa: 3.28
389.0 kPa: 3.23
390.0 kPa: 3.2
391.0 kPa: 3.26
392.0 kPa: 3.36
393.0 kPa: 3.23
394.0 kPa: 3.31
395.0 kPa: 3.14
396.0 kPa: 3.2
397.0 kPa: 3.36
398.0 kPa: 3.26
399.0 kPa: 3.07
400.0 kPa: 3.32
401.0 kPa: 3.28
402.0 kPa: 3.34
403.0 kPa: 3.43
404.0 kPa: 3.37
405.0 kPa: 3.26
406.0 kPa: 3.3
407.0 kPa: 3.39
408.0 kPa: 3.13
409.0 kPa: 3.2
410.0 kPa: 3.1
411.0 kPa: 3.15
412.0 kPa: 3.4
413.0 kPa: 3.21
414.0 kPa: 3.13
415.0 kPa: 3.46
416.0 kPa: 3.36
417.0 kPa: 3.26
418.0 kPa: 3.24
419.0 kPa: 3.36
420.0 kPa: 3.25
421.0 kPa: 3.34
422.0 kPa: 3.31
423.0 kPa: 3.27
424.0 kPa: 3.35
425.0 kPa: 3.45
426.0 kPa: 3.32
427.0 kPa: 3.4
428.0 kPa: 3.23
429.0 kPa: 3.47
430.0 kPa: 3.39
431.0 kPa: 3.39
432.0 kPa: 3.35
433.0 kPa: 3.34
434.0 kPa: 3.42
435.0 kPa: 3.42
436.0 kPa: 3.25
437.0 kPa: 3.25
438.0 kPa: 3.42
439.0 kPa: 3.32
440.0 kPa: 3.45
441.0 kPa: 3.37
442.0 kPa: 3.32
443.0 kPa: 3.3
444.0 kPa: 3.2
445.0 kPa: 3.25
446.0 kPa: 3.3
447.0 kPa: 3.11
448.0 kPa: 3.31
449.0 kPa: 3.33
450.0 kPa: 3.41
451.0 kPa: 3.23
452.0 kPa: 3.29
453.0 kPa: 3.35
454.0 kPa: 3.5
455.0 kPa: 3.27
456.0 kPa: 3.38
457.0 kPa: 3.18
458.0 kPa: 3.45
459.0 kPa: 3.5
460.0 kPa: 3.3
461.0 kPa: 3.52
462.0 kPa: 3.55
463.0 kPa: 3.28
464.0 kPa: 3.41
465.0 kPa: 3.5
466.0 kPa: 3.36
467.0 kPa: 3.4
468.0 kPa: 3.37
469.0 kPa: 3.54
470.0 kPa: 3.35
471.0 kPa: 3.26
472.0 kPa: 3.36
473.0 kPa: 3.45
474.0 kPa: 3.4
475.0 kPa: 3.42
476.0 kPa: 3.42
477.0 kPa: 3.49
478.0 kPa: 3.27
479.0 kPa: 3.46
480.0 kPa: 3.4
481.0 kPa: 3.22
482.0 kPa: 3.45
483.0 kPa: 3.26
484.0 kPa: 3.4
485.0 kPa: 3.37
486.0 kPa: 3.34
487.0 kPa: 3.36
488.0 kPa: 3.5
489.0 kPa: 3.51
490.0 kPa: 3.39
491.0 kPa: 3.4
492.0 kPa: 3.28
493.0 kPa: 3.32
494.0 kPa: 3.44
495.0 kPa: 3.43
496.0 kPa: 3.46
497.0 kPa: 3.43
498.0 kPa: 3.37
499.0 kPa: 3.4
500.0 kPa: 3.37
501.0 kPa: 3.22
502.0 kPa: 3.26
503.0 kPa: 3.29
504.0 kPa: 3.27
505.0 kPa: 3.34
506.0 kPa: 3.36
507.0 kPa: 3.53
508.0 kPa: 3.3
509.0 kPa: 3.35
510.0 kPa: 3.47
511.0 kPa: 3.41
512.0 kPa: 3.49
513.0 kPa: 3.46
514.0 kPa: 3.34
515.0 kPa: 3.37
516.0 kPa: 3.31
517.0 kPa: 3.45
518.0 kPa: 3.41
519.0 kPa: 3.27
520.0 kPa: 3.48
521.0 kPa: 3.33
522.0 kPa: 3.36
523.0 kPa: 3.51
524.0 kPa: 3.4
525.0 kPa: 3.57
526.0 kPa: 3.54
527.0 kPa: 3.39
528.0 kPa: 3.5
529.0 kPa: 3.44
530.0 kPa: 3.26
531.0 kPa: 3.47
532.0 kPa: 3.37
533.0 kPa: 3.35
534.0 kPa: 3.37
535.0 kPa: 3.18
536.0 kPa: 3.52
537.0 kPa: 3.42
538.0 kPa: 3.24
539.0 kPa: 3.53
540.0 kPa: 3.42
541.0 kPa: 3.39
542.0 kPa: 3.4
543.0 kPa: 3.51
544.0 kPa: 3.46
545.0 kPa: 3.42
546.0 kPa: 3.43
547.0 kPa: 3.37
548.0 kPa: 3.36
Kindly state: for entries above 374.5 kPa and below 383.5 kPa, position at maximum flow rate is 378.0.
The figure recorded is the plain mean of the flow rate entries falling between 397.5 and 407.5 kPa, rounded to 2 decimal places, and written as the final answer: 3.30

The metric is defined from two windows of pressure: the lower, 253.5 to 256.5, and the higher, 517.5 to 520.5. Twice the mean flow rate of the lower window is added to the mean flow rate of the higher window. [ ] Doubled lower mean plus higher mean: 9.85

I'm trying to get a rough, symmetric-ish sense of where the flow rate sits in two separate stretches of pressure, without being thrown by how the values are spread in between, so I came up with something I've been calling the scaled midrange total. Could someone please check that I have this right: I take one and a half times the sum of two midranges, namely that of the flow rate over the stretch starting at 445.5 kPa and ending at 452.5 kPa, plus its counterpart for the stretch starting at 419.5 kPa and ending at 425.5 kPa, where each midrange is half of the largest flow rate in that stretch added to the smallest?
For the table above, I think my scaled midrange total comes 9.9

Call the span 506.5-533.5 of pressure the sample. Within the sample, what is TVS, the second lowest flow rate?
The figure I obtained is 3.27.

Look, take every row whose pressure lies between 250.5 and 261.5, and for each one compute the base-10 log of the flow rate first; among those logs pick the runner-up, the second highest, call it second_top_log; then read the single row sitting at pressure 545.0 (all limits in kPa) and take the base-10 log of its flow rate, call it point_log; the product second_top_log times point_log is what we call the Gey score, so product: 0.278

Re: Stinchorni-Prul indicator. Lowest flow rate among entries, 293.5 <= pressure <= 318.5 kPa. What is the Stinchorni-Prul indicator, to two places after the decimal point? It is 3.11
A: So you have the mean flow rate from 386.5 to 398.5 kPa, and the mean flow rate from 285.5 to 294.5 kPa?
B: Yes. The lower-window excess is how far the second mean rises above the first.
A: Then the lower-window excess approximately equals -0.05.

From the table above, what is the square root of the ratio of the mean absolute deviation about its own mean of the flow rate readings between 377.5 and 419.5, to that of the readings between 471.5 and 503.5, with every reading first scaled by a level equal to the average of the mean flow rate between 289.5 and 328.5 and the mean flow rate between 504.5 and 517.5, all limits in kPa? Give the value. 1.12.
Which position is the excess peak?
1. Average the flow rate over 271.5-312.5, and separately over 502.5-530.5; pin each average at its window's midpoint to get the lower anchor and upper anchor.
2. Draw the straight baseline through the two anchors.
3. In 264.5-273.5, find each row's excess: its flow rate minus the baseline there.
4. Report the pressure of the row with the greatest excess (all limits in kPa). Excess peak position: 267.0 kPa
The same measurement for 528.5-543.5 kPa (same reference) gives 539.0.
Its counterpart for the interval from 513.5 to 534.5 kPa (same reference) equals 525.0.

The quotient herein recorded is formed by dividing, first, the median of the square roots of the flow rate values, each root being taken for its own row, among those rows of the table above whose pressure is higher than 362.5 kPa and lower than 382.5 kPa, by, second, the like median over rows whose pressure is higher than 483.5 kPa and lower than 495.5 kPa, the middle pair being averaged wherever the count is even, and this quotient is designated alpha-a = 0.98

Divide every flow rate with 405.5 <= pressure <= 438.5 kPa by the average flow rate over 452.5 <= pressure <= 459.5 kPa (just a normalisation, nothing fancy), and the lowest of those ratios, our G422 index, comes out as 0.92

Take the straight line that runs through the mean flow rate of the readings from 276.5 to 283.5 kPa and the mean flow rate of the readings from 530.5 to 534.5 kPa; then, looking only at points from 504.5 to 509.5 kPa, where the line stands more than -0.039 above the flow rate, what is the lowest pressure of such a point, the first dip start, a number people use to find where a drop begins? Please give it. 505.0 kPa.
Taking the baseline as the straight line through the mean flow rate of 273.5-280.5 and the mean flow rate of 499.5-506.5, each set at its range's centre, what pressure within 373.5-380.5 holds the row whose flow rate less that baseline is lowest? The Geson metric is 374.0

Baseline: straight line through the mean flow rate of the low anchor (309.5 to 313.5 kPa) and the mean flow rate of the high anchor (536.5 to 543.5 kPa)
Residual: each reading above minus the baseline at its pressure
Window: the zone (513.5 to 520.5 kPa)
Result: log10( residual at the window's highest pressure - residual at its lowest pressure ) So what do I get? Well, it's -0.87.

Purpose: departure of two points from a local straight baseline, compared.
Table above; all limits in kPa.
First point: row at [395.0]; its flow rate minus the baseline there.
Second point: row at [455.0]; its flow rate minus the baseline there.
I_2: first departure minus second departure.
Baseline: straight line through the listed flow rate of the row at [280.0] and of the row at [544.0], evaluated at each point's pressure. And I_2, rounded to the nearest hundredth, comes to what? -0.09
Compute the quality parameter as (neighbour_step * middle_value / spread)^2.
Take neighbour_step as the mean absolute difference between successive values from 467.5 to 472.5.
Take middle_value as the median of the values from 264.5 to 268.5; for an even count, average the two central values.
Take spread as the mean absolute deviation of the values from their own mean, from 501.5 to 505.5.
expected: 323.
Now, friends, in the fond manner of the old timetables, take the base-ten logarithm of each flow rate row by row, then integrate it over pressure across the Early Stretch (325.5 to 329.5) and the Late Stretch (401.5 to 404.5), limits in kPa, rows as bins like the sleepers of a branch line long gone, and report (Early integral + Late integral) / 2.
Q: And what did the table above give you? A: 1.9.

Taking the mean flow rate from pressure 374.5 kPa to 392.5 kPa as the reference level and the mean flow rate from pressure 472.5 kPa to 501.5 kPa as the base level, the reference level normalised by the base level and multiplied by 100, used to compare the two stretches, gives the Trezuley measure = 97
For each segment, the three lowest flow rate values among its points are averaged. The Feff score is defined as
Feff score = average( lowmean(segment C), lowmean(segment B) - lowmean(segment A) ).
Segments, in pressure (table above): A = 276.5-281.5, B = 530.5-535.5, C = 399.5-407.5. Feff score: 1.72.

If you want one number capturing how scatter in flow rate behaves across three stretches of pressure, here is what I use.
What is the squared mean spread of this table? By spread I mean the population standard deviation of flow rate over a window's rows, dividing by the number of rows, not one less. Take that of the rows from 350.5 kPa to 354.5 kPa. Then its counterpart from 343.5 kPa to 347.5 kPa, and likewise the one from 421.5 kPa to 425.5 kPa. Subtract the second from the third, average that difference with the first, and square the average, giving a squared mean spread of 0.0044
